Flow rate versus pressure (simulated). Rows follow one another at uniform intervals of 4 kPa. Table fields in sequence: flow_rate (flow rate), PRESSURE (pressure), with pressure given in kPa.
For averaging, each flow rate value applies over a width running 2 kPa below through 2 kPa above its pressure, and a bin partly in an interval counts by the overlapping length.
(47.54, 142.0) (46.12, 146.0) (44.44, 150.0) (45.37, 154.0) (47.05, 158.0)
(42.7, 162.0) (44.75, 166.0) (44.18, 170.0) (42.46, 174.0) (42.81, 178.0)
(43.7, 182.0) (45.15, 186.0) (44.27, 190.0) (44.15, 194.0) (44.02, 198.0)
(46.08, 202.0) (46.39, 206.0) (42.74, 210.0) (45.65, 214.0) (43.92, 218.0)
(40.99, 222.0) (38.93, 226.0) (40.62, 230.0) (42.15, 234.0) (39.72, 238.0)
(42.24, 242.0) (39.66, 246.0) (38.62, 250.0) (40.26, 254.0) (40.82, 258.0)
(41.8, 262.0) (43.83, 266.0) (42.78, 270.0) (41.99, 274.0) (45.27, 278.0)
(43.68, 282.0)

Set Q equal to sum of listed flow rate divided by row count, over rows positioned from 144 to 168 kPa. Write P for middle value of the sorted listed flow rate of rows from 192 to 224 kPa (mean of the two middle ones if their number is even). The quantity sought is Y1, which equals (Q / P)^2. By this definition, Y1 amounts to 1.05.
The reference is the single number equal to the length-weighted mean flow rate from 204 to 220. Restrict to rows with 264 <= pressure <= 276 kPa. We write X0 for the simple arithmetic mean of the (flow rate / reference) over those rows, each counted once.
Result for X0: 0.96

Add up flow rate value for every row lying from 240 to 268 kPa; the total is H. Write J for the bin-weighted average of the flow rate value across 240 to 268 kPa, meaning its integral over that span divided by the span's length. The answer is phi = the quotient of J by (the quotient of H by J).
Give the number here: 5.9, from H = 287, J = 41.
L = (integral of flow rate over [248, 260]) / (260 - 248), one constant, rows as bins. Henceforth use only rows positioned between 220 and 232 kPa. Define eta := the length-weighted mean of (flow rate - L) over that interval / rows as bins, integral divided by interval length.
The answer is 0.3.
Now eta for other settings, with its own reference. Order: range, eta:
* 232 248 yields 1.0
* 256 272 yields 2.4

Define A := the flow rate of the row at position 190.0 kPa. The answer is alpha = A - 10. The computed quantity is 34.3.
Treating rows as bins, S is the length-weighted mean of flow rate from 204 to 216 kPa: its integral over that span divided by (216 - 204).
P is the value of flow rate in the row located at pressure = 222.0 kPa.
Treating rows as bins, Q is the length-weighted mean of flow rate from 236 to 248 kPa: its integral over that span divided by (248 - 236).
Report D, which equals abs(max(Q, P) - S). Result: 3.9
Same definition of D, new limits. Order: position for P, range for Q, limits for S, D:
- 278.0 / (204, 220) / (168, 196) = 1.5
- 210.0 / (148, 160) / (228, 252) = 5.1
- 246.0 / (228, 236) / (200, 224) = 2.9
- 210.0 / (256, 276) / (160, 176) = 0.8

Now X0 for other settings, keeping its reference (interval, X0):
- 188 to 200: 0.99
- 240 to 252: 0.90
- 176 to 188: 0.98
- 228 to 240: 0.91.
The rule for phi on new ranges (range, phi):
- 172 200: 6.3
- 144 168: 7.5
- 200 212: 15.0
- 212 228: 10.6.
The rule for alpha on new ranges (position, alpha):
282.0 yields 33.7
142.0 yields 37.5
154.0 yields 35.4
